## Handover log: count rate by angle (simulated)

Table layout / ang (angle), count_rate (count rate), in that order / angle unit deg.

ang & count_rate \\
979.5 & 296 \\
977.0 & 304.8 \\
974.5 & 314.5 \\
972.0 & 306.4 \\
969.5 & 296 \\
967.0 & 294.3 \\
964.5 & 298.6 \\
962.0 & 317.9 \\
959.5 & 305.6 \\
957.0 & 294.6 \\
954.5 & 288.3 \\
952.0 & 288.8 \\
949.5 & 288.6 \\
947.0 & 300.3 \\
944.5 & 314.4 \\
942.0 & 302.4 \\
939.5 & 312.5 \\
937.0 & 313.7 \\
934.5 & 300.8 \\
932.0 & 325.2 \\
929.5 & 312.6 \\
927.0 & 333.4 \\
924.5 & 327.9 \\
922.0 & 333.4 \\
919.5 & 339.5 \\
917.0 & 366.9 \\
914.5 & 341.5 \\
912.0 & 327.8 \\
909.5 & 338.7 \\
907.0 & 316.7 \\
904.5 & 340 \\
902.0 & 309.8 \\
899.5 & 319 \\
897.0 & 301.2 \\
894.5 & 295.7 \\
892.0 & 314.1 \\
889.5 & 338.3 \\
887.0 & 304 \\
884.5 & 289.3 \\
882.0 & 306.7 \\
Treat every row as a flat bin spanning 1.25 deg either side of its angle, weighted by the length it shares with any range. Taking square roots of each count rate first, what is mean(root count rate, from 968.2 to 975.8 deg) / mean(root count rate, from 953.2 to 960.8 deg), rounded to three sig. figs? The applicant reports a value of 1.02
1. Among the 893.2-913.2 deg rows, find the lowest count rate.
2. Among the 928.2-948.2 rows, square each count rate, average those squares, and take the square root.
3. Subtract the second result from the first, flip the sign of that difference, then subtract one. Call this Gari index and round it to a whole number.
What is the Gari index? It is 14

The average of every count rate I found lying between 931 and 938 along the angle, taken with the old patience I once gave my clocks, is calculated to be 313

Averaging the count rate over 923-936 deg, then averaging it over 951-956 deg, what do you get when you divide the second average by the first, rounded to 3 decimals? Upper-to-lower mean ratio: 0.902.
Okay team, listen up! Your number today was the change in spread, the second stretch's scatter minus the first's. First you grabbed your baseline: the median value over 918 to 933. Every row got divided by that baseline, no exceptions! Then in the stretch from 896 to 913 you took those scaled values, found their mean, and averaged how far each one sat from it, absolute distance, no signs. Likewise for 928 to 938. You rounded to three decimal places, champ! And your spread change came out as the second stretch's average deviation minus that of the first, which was -0.016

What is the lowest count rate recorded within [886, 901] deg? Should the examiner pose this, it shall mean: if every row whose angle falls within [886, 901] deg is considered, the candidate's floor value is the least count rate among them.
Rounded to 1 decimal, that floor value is 295.7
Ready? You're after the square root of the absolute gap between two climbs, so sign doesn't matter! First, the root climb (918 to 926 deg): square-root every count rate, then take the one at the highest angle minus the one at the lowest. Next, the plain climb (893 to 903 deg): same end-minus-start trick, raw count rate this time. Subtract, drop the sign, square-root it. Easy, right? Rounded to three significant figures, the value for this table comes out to 3.80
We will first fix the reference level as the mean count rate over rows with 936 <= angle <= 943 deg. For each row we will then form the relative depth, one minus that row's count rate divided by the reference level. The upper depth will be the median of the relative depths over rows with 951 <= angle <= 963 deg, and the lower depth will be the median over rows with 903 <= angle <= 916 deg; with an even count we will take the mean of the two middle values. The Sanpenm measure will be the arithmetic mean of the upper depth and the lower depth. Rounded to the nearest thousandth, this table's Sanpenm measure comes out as -0.023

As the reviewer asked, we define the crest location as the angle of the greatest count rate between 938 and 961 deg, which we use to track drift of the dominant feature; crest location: 944.5 deg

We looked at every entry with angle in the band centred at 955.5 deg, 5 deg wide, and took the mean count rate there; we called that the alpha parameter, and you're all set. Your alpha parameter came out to 291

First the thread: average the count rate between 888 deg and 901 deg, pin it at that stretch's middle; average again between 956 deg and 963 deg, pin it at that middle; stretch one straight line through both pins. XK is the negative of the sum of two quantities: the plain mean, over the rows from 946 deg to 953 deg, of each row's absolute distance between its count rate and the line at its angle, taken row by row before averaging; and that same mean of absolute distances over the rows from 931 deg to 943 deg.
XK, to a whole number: -22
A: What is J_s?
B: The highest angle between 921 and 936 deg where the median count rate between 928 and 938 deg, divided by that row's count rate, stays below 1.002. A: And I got 932.0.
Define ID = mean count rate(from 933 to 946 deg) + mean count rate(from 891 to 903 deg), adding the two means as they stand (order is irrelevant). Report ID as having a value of 617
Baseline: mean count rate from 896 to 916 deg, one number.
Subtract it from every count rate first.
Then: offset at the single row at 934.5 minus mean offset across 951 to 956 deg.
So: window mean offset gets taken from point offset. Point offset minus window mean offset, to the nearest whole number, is 12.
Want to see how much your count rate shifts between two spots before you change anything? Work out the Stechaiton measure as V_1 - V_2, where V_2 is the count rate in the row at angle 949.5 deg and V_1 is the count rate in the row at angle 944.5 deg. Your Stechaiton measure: 26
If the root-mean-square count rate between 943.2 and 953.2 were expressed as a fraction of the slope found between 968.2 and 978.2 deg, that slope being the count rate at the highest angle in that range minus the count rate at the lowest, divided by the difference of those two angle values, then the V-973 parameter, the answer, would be 254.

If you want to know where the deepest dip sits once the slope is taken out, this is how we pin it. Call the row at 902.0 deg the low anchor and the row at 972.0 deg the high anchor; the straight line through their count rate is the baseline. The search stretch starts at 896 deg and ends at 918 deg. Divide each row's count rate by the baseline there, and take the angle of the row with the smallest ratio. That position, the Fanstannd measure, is 897.0 deg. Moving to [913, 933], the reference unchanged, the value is 929.5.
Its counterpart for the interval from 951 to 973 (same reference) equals 954.5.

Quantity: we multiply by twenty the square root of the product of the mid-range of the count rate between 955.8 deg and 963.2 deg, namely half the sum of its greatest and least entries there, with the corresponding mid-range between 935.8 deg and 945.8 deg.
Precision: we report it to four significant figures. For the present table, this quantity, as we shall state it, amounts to 6146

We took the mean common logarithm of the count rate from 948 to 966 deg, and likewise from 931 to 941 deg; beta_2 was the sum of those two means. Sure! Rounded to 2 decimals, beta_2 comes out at 4.97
